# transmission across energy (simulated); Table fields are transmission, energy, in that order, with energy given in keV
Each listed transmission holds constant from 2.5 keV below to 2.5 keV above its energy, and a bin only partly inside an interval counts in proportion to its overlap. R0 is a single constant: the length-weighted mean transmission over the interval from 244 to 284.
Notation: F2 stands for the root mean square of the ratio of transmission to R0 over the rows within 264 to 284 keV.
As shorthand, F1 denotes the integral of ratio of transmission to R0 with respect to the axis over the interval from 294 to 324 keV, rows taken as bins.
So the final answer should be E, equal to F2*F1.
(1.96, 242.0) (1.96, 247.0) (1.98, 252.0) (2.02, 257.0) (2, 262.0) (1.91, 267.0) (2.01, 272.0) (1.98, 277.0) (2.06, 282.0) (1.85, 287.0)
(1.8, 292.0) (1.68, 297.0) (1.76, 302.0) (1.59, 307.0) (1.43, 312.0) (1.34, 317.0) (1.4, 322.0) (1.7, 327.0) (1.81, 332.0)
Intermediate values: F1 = 23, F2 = 1.00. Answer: 23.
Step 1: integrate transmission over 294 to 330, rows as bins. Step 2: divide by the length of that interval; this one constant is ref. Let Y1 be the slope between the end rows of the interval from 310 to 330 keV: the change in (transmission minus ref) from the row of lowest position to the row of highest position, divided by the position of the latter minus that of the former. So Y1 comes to 0.018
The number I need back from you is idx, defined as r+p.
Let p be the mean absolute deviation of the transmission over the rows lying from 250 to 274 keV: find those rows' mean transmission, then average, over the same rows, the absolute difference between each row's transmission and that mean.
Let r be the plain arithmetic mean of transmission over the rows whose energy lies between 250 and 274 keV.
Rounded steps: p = 0.03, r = 1.98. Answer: 2.02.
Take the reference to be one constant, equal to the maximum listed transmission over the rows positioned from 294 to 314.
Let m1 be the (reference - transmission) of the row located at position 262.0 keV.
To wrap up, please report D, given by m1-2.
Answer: -2.24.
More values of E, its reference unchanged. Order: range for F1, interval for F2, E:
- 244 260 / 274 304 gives 15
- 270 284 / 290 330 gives 11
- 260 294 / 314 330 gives 25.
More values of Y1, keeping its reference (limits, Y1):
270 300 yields -0.013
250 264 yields 0.002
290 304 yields -0.004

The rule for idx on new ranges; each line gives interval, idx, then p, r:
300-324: 1.64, 0.14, 1.50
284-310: 1.82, 0.08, 1.74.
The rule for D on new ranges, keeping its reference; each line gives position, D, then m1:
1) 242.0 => -2.20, -0.20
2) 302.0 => -2.00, 0.00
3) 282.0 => -2.30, -0.30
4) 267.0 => -2.15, -0.15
